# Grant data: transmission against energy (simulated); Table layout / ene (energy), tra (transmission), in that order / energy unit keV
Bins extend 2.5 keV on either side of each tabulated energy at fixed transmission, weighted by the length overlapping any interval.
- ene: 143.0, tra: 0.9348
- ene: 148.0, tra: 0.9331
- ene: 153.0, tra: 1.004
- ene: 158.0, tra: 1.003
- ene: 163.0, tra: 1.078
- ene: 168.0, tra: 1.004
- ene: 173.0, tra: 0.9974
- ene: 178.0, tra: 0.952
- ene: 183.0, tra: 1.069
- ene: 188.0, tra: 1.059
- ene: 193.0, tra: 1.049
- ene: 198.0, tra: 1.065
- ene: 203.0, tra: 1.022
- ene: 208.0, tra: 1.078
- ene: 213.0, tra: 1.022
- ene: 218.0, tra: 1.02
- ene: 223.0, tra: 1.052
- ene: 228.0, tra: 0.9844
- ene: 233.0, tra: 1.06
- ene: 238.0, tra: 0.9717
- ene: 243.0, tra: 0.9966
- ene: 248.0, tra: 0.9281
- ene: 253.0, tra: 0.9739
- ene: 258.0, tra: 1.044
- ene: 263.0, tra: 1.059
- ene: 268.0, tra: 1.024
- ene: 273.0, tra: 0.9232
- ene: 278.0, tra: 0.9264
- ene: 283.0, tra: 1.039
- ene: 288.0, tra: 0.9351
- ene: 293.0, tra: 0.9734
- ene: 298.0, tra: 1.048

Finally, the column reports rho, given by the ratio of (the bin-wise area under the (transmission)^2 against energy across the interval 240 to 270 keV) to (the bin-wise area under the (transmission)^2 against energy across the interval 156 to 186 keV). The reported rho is 0.97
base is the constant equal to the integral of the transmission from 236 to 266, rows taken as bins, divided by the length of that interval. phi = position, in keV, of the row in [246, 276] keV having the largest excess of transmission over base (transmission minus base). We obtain 263.0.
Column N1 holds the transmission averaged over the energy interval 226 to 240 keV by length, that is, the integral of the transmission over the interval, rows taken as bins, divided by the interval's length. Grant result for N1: 1.01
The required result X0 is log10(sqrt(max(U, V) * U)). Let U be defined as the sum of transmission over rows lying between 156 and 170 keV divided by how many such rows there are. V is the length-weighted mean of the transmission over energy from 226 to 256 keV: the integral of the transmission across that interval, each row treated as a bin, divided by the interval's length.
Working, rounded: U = 1.03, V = 0.99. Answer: 0.012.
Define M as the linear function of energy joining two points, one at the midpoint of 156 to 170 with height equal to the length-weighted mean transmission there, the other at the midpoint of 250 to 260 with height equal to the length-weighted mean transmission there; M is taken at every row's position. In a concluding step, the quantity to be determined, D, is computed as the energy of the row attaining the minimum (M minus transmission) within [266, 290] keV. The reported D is 283.0 keV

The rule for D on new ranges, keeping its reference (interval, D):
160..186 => 163.0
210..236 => 233.0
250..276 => 263.0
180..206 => 198.0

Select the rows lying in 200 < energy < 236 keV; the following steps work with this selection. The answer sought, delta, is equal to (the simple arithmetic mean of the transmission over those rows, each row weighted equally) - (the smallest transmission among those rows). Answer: 0.050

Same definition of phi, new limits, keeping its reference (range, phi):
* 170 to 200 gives 183.0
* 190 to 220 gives 208.0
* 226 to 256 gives 233.0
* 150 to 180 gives 163.0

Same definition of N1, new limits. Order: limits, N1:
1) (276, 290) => 0.97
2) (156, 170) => 1.03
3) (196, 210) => 1.05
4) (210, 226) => 1.03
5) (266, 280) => 0.96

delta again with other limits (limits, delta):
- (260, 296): 0.060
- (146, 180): 0.063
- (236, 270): 0.072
